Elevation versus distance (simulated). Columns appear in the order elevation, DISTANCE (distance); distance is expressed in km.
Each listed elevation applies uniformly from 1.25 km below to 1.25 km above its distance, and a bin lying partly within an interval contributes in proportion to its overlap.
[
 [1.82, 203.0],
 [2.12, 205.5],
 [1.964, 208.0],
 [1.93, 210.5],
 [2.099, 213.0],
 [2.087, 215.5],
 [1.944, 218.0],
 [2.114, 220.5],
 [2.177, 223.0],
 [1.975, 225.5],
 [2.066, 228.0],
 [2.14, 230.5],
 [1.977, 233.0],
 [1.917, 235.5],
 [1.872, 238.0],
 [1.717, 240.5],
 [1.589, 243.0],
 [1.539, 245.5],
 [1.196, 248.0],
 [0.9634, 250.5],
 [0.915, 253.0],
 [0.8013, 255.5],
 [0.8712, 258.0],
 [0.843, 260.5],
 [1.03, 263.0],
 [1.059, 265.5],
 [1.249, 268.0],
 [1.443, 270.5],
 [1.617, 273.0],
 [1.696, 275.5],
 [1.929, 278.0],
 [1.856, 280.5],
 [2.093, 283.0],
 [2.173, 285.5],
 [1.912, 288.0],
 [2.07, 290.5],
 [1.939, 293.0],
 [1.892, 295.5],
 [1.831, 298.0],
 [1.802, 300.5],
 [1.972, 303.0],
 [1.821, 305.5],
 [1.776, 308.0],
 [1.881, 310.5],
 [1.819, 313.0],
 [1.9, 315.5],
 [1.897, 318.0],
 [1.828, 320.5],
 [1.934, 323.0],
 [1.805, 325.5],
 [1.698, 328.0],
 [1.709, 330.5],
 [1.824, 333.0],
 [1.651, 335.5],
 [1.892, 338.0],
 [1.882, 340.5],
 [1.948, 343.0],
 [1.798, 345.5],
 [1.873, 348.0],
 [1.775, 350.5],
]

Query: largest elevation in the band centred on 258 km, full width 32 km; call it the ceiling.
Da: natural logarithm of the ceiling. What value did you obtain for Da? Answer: 0.481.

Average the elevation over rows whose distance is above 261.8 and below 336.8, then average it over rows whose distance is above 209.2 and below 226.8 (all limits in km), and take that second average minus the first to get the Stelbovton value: 0.3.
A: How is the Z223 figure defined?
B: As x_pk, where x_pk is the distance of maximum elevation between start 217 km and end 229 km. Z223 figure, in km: 223.0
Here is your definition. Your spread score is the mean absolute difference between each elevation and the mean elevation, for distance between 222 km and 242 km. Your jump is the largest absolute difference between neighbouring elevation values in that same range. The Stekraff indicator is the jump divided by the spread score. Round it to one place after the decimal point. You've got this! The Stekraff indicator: 1.8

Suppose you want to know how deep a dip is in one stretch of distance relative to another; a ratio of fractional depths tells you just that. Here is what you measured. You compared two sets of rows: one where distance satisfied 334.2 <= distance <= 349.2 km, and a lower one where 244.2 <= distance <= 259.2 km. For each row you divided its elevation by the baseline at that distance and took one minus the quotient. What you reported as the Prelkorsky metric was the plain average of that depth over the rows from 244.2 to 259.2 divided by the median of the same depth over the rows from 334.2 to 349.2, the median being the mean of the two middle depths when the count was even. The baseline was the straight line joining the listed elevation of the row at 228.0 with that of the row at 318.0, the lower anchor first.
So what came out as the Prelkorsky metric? -29.9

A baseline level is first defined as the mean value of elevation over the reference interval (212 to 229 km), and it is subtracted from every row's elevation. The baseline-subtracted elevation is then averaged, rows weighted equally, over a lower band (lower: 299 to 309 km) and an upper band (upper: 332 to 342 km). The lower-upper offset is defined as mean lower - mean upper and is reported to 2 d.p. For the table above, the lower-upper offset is 0.03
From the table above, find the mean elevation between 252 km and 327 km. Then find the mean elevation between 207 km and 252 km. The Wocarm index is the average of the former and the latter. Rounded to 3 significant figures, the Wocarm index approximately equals 1.75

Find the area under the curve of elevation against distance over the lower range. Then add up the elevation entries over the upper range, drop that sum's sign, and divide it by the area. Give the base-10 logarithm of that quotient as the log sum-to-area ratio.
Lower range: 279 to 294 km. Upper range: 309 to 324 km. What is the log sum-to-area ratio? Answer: -0.427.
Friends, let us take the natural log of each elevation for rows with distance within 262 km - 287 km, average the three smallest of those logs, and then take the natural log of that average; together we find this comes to -2.3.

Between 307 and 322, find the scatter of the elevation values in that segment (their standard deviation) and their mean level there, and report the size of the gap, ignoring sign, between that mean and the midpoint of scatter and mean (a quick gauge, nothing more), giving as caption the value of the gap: 0.90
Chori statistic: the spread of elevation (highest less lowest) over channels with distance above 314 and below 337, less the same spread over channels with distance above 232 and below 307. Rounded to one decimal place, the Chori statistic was -1.1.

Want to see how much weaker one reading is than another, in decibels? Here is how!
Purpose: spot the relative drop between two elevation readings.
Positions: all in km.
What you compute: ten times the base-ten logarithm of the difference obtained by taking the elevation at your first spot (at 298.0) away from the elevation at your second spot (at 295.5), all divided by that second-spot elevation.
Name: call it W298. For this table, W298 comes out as -15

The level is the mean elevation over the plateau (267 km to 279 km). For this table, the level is 1.59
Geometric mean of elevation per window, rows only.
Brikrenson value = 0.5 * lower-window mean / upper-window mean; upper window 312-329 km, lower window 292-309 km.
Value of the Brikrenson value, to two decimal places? 0.51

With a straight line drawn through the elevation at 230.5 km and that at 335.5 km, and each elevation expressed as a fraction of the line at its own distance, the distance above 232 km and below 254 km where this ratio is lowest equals 253.0 km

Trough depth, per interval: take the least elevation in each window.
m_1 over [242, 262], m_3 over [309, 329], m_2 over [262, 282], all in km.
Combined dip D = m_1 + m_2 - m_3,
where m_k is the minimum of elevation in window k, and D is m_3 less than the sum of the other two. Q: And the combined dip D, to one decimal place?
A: 0.1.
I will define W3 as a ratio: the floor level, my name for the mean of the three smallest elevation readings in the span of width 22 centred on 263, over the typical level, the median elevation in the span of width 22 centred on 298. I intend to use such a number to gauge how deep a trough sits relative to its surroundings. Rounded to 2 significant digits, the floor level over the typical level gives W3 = 0.44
